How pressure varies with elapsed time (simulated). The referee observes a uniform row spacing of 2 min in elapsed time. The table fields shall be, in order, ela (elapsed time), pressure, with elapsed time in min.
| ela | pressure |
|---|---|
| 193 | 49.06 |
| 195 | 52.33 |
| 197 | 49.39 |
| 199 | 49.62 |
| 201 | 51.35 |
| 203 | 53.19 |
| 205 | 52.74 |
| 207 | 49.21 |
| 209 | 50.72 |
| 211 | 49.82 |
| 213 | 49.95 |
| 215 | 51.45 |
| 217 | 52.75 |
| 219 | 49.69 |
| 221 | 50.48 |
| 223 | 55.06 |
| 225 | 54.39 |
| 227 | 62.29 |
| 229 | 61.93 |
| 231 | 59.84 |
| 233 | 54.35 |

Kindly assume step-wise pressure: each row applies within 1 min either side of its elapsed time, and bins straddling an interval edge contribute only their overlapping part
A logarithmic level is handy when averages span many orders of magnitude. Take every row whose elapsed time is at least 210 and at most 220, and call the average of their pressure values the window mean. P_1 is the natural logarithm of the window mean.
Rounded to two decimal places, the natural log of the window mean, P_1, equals 3.93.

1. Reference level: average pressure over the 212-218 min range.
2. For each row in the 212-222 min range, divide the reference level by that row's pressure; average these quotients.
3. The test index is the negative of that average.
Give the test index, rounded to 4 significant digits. -1.011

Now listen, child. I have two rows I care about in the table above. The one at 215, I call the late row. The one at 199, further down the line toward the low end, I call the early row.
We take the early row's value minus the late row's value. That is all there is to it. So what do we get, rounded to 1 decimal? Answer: -1.8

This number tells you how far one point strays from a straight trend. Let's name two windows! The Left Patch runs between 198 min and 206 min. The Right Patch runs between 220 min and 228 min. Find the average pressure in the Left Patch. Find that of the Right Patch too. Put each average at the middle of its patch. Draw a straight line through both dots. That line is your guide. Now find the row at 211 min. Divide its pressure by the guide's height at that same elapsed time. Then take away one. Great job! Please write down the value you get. -0.065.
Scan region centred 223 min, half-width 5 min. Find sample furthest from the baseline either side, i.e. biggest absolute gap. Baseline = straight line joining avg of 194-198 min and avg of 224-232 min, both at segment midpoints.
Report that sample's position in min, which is 219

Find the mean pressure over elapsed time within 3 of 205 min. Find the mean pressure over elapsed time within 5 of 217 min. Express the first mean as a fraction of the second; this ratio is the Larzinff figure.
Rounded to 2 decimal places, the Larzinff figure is 1.02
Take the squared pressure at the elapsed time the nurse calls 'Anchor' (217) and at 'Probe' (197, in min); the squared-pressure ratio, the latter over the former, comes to 0.88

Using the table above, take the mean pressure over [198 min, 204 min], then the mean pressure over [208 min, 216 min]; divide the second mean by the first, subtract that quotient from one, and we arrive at 0.02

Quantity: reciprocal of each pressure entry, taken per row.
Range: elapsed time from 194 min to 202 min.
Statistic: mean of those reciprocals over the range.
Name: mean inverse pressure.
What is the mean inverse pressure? 0.0197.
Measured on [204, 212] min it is 0.0198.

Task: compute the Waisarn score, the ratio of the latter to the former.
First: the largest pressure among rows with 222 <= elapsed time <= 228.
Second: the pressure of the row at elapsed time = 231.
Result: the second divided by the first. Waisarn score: 0.961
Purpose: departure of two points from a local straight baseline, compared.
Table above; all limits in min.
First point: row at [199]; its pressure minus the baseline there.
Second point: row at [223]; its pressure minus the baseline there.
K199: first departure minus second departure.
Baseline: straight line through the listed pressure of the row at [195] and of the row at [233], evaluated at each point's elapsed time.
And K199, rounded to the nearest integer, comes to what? -4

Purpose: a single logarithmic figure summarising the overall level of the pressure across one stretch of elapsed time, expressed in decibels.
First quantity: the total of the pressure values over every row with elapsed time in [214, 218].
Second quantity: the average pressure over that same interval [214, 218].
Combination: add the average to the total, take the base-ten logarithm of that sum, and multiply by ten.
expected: 21.9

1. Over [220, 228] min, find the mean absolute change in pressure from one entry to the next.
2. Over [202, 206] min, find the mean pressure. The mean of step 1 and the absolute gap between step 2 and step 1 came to 26.5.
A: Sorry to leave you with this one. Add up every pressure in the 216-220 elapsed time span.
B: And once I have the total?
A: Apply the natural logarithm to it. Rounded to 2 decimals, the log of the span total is 4.63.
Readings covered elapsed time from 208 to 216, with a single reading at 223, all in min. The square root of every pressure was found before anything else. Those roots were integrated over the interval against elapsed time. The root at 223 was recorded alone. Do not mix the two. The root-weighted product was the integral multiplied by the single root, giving 422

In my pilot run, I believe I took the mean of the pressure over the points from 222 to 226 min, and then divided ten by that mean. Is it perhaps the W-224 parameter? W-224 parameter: 0.183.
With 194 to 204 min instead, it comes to 0.195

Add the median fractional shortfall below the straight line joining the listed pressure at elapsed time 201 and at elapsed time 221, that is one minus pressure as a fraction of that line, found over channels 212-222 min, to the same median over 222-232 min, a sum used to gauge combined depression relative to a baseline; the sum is -0.20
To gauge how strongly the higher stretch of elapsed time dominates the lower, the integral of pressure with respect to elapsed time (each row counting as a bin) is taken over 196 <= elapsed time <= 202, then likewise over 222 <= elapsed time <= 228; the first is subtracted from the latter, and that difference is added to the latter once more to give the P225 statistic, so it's 386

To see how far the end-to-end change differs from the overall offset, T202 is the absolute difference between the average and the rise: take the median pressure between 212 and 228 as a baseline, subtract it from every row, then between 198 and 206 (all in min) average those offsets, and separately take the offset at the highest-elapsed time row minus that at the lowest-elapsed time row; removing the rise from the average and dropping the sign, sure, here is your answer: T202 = 3.5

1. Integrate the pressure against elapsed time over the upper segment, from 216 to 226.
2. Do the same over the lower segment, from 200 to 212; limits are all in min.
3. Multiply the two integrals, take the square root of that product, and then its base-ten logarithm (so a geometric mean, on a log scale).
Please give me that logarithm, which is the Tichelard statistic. 2.75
